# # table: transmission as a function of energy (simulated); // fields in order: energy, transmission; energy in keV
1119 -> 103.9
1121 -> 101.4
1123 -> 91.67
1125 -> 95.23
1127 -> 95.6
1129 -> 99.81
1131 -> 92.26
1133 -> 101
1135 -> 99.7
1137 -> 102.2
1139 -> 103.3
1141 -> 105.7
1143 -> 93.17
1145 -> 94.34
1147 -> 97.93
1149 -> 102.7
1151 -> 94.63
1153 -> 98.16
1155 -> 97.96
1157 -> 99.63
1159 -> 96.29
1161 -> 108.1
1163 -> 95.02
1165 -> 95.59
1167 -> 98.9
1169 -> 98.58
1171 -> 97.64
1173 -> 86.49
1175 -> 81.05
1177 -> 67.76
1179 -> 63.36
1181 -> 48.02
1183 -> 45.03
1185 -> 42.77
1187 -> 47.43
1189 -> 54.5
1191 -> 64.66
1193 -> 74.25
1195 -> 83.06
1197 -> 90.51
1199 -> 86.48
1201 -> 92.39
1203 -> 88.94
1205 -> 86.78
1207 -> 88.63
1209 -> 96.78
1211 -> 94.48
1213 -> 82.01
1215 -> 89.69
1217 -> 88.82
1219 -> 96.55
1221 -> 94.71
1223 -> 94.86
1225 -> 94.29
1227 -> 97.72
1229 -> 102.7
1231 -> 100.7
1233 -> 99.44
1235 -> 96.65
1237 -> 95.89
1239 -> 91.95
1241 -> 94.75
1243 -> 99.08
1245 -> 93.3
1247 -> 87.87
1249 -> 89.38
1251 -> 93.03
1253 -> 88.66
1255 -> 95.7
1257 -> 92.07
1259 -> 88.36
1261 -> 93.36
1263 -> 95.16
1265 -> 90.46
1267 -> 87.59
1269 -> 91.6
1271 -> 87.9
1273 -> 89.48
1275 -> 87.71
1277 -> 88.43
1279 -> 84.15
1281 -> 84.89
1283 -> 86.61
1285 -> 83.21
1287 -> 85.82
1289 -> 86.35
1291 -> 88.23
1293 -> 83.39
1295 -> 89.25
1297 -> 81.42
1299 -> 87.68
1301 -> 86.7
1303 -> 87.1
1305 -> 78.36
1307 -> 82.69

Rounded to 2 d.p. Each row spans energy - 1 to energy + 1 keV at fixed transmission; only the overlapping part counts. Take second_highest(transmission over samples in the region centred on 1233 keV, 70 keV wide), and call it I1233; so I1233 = 100.70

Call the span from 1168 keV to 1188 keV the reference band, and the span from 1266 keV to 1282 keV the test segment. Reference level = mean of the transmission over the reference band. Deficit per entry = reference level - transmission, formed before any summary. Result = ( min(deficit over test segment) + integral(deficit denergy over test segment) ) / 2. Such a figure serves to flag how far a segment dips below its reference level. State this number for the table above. -171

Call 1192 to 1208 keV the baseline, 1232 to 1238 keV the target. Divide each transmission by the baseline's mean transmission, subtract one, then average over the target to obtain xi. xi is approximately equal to 0.13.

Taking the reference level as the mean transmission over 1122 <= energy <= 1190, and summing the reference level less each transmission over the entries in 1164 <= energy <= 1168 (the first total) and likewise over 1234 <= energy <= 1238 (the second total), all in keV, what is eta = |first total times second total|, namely 307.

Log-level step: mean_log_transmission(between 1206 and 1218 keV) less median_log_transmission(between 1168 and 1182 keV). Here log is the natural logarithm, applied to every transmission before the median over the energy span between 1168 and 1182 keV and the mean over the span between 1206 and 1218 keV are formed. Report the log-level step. 0.10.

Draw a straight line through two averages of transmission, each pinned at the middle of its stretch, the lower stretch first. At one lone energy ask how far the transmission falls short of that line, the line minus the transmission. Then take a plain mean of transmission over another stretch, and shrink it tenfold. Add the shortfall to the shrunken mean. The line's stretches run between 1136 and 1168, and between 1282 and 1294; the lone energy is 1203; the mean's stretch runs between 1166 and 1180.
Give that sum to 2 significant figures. 14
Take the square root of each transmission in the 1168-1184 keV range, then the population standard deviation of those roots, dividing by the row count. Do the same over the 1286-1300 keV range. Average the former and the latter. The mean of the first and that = 0.65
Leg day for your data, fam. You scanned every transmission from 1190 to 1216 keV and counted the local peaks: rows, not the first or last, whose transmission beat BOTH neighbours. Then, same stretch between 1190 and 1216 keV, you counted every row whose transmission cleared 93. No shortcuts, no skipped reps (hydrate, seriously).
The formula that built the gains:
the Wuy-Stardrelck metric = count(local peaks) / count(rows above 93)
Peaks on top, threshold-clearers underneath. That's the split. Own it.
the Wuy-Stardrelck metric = 1.5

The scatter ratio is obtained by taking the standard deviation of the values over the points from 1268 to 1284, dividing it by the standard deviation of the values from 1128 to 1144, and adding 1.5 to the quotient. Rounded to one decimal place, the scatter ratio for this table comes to 2.0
